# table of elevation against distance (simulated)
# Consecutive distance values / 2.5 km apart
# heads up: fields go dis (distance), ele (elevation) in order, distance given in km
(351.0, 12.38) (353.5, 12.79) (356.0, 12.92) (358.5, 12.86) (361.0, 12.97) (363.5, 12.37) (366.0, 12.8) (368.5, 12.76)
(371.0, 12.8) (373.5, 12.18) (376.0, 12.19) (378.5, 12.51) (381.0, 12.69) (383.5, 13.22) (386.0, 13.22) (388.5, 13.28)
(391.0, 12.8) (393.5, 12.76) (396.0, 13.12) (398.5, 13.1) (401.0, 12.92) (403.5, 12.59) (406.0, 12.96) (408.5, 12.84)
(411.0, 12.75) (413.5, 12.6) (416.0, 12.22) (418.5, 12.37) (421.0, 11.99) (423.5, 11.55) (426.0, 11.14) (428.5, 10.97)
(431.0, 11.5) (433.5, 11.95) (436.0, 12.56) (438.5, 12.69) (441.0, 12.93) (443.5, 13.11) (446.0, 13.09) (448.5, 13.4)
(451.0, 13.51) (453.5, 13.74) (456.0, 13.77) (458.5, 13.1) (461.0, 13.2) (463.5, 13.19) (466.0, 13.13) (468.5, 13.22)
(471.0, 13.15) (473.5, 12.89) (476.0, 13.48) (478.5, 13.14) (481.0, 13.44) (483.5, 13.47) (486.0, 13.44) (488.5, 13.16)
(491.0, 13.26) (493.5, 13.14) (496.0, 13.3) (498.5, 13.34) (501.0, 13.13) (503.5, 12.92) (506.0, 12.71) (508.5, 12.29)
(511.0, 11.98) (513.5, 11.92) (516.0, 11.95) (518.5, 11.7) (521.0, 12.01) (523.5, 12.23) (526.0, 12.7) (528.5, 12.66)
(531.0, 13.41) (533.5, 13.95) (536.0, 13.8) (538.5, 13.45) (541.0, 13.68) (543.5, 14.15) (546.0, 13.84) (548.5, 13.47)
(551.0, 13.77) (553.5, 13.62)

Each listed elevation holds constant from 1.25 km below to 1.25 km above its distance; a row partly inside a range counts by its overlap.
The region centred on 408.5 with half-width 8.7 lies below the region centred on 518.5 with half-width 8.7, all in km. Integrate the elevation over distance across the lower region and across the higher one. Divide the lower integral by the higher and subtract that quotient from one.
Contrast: -0.05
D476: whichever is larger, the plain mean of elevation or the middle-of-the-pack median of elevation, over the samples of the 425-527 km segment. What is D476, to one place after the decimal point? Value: 13.1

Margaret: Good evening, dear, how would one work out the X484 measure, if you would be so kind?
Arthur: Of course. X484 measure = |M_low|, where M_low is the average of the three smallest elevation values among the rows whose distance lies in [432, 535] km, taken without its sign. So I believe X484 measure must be 11.9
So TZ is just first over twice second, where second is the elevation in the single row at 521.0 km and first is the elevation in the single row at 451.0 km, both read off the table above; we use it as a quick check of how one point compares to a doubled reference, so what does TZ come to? 0.56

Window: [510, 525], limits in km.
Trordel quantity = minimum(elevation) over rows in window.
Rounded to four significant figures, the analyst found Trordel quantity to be 11.70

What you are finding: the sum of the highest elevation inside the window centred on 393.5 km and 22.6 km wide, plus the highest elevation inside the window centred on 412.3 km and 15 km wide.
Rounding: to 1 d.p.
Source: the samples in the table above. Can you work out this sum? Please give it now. 26.2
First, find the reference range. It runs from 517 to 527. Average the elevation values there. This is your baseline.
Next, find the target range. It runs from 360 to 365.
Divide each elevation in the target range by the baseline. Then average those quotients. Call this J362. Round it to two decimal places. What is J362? 1.04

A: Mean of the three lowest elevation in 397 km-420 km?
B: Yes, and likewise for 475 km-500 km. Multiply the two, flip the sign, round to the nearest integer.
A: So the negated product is -163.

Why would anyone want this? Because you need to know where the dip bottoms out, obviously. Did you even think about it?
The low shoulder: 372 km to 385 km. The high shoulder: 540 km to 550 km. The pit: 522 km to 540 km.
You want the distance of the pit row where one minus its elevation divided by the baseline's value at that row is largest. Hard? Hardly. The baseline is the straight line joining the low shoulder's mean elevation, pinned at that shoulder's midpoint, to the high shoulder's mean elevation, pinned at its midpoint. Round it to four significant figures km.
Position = 523.5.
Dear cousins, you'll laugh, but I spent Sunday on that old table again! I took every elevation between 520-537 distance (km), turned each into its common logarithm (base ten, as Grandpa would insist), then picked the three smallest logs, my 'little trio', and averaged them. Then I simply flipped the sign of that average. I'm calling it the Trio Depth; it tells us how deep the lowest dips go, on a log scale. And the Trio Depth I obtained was -1.09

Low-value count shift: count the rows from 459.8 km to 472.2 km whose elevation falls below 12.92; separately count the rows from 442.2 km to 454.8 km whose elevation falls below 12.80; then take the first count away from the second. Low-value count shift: 0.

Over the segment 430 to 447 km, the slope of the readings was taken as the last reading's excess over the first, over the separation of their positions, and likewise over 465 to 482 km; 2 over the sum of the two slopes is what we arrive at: 16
